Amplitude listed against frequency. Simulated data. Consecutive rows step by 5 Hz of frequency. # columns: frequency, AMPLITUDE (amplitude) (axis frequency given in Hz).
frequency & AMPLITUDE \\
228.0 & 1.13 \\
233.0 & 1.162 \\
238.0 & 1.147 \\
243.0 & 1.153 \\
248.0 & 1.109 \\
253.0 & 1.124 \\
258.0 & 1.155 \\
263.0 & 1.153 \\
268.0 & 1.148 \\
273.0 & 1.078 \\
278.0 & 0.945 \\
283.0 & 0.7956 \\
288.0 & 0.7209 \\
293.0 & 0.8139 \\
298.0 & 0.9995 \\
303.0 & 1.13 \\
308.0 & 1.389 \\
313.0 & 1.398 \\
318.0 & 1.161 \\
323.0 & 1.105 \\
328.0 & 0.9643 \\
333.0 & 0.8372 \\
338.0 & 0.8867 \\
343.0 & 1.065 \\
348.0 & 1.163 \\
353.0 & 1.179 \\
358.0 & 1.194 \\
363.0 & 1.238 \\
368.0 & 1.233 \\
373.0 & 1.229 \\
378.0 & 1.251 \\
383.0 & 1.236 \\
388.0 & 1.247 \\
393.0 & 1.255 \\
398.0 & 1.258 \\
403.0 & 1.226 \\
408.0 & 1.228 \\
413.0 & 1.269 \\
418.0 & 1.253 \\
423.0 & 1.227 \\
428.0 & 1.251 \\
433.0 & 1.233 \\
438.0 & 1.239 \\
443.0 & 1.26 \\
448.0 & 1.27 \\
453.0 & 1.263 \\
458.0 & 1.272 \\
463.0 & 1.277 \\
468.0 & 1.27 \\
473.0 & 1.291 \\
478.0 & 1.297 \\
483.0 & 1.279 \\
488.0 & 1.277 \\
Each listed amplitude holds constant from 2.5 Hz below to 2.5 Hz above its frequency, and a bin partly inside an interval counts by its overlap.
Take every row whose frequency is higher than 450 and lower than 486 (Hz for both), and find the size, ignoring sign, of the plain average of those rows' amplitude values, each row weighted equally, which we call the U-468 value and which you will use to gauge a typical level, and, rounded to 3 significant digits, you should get 1.28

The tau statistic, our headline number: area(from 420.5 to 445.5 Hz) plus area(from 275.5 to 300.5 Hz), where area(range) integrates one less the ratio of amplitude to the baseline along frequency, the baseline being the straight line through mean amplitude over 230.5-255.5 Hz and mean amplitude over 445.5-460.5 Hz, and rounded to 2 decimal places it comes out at 6.96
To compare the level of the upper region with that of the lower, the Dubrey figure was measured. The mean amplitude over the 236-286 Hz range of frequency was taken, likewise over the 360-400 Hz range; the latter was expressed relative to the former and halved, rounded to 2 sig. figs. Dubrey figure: 0.58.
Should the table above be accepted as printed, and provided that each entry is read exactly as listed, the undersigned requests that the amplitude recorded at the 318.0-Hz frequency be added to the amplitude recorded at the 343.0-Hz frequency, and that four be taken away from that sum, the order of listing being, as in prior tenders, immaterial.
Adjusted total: -1.77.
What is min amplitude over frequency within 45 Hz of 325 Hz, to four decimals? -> 0.7209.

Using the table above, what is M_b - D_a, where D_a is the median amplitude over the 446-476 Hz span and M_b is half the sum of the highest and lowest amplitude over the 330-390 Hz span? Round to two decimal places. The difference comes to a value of -0.23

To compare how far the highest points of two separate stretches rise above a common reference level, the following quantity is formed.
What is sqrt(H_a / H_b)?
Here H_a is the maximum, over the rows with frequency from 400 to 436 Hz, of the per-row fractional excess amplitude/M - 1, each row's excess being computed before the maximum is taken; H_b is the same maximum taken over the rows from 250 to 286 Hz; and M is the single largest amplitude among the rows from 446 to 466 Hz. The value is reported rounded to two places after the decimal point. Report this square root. 0.26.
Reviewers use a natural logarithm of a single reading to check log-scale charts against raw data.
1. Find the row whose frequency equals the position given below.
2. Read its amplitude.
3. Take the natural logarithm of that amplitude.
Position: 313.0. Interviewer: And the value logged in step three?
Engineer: 0.335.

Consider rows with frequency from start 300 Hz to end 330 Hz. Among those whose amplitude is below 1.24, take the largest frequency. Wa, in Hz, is 328.0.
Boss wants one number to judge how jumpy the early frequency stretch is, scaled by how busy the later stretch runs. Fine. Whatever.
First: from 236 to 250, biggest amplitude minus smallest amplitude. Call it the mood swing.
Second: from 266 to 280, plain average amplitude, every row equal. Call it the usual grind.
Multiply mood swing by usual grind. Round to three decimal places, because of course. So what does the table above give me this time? 0.047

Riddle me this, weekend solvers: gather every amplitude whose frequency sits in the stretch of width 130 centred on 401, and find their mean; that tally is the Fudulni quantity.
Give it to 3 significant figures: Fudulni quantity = 1.22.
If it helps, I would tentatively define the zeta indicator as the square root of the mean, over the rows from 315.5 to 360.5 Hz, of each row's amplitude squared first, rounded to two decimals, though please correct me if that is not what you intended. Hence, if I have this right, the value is 1.07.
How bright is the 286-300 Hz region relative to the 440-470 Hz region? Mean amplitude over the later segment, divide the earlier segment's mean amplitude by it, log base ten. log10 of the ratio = -0.18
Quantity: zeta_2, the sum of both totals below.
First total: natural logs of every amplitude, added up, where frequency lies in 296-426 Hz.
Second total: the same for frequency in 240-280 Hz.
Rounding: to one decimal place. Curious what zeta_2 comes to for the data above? 4.9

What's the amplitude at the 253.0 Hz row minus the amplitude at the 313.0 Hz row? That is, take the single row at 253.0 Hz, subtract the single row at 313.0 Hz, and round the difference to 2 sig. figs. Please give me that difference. -0.27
